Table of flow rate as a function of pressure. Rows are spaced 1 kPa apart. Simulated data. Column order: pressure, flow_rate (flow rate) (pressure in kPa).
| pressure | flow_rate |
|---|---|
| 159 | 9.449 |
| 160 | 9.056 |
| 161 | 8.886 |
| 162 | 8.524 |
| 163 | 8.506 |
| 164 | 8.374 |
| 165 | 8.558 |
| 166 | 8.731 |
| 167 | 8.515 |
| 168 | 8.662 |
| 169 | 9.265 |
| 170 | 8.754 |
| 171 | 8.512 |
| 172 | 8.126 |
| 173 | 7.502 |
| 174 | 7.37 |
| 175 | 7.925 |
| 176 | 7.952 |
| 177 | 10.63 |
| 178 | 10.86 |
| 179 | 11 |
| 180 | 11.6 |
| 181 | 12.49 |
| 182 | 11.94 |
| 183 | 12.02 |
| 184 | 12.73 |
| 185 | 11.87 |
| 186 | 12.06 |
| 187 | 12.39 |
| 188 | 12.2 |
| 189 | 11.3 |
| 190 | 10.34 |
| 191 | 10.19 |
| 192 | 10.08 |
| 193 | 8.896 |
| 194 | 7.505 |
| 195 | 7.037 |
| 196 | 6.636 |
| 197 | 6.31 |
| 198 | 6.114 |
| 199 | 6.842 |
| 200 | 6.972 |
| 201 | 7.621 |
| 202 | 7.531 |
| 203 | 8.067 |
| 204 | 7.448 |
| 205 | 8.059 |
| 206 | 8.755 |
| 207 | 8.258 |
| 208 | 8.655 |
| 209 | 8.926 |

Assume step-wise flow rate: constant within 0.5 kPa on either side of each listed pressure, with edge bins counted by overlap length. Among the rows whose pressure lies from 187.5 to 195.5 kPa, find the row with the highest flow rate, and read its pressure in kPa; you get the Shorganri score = 188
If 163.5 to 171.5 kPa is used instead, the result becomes 169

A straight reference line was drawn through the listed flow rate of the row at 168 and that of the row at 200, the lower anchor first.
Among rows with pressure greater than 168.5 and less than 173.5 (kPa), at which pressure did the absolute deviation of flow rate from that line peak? 173 kPa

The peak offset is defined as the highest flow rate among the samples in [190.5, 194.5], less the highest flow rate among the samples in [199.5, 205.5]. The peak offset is 2.1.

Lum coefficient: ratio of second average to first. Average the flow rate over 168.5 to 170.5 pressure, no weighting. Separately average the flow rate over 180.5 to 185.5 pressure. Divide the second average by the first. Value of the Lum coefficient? 1.36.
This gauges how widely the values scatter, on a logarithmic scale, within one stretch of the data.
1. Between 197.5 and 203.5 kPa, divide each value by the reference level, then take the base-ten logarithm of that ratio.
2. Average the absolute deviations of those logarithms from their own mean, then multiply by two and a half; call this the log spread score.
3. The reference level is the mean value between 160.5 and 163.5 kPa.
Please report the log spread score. 0.084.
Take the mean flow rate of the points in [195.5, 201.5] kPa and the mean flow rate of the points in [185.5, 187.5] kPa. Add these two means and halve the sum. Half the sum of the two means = 9.5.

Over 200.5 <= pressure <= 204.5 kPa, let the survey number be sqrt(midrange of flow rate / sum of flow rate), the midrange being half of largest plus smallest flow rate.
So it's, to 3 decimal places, 0.503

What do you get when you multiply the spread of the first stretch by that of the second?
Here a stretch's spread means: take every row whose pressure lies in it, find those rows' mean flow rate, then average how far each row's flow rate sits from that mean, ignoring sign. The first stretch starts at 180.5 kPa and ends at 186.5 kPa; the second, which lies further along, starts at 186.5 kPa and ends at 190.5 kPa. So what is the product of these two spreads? 0.21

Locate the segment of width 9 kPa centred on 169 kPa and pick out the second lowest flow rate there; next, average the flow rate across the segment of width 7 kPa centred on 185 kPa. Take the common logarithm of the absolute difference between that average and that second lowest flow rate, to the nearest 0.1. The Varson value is 0.6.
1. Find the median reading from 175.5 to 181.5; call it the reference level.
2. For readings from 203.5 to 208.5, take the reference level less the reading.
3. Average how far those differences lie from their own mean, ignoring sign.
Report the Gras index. 0.39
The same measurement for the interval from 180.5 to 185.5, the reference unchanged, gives 0.32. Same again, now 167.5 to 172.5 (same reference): 0.28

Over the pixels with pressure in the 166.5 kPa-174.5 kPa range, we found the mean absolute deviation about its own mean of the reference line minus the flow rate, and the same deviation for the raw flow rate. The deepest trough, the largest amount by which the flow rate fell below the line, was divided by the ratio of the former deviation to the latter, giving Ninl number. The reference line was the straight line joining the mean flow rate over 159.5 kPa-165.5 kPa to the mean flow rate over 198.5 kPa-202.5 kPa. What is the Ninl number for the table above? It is 1.0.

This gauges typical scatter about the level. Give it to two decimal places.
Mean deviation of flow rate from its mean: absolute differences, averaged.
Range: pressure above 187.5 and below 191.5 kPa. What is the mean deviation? 0.74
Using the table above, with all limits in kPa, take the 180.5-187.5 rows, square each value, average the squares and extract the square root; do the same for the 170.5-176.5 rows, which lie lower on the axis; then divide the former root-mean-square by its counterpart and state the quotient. 1.5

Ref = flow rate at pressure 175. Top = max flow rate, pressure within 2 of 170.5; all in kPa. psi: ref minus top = -1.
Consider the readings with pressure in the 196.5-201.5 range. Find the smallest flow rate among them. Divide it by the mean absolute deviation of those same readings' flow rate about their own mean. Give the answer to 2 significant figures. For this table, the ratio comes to 14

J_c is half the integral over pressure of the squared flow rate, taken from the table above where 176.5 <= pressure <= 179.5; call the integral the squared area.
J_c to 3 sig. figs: 176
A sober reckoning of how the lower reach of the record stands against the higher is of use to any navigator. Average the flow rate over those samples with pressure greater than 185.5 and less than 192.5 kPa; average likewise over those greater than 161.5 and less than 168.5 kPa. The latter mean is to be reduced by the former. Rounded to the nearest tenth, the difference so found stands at -2.7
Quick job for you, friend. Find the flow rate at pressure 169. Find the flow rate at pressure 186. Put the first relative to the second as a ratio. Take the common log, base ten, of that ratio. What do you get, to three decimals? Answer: -0.115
